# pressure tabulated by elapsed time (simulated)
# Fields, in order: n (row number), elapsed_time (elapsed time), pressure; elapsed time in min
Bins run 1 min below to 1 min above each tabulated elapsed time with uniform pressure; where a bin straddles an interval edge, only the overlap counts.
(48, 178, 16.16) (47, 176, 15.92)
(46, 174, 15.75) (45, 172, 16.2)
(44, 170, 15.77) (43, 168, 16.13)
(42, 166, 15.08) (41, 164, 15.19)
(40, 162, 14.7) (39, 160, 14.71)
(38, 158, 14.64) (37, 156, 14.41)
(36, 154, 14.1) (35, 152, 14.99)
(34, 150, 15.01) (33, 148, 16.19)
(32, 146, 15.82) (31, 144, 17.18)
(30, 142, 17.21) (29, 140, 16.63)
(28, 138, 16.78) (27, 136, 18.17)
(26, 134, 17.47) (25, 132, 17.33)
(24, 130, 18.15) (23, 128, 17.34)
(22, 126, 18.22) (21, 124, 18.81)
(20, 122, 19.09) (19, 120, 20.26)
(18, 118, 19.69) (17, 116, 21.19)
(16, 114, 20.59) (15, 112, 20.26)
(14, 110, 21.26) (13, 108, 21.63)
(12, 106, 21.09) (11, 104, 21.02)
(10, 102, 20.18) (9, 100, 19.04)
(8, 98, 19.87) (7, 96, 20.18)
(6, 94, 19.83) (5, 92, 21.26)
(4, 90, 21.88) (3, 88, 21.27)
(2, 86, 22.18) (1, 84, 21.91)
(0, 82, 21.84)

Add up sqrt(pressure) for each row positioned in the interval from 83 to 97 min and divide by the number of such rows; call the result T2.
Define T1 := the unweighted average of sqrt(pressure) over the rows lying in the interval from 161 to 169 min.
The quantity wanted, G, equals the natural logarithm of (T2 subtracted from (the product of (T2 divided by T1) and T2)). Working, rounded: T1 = 3.9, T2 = 4.61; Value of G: -0.2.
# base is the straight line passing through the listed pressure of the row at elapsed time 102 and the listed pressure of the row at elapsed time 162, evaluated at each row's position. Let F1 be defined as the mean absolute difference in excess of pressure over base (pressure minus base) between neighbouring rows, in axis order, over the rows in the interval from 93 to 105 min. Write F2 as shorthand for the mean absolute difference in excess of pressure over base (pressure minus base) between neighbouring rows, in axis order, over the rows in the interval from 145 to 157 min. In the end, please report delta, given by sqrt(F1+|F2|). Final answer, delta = 1.15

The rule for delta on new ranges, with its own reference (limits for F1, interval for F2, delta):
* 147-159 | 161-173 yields 1.05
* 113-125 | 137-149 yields 1.15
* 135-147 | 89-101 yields 1.12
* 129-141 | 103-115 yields 1.06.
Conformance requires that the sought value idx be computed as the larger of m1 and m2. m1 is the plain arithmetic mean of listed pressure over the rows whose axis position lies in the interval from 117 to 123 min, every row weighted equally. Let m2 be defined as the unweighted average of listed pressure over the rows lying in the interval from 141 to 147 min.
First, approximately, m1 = 20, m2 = 16.7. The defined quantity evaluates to 20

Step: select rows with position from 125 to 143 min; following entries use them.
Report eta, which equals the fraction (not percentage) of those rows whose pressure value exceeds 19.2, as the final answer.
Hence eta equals 0.00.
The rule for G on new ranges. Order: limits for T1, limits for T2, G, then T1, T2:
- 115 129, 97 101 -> -3.6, 4.4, 4.41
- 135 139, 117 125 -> -1.4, 4.2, 4.41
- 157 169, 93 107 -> -0.4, 3.9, 4.49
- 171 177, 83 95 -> -0.3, 4.0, 4.62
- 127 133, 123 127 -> -2.2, 4.2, 4.30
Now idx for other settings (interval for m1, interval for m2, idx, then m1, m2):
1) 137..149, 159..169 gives 17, 17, 15.2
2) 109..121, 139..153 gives 21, 21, 16.1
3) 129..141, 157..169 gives 17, 17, 15.1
